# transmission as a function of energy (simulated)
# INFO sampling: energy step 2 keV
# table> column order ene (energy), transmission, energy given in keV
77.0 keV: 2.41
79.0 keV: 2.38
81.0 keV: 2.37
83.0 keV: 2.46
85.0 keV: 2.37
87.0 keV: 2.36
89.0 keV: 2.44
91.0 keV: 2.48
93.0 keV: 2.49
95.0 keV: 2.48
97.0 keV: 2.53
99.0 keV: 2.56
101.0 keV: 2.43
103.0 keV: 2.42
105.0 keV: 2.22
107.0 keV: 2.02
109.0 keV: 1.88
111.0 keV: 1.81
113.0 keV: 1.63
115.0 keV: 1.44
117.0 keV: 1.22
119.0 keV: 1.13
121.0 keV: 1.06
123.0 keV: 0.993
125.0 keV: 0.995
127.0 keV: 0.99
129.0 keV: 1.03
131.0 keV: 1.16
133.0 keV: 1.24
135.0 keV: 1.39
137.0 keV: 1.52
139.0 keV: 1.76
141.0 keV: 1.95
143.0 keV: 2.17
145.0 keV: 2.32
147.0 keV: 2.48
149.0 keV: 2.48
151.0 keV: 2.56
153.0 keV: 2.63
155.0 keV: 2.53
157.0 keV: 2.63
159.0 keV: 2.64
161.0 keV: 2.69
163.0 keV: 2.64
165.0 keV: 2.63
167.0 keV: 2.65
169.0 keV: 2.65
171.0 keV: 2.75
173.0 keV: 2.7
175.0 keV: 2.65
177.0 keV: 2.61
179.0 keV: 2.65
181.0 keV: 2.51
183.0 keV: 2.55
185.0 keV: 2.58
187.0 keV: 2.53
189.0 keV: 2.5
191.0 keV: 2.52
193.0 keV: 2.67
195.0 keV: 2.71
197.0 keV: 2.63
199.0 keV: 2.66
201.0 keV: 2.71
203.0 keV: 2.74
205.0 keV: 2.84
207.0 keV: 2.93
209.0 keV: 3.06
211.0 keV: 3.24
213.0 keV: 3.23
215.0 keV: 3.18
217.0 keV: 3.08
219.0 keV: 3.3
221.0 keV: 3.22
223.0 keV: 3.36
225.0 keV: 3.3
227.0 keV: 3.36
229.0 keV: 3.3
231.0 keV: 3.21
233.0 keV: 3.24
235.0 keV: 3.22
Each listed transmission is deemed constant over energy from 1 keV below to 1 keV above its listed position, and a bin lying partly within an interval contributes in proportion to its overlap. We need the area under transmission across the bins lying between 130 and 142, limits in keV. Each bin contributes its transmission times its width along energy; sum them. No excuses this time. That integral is 18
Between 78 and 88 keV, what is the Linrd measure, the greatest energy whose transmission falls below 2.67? 87.0 keV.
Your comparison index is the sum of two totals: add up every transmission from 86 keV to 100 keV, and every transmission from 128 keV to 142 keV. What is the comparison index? 27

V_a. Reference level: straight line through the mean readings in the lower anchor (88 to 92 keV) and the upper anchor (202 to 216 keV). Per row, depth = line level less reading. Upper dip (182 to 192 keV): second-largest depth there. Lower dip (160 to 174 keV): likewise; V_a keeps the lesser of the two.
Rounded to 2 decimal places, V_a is 0.19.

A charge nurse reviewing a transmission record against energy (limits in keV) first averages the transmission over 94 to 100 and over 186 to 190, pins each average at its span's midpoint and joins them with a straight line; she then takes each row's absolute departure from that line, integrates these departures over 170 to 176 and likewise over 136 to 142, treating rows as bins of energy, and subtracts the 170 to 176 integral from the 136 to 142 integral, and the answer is 3.6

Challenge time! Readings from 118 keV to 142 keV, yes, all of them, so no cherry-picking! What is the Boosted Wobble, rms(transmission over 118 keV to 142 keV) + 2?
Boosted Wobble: 3.31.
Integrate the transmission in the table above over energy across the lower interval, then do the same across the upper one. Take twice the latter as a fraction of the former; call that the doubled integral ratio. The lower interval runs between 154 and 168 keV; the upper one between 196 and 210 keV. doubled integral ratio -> 2.13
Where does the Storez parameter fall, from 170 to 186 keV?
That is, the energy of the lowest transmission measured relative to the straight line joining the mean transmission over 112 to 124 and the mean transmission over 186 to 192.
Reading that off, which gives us 185.0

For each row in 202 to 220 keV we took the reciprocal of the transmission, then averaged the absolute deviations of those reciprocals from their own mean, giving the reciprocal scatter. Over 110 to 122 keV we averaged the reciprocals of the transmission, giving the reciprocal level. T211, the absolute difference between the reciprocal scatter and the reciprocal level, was 0.7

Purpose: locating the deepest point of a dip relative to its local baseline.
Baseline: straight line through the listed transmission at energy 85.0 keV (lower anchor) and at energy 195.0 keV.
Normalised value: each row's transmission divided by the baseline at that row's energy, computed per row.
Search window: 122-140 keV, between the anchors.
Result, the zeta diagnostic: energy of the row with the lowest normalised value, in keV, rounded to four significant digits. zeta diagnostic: 127.0 keV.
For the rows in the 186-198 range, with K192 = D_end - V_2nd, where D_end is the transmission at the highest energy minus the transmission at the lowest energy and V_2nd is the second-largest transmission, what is -2.57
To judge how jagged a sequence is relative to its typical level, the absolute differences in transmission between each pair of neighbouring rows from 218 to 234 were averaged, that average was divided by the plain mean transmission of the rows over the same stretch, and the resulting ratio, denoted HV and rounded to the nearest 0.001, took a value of 0.023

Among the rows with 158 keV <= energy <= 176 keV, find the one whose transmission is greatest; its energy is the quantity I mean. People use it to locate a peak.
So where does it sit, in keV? 171.0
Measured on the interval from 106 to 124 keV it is 107.0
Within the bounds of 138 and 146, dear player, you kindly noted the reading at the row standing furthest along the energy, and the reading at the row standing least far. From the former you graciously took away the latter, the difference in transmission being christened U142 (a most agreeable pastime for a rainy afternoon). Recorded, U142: 0.56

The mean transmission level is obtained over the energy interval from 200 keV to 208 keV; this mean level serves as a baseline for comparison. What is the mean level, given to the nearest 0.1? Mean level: 2.8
